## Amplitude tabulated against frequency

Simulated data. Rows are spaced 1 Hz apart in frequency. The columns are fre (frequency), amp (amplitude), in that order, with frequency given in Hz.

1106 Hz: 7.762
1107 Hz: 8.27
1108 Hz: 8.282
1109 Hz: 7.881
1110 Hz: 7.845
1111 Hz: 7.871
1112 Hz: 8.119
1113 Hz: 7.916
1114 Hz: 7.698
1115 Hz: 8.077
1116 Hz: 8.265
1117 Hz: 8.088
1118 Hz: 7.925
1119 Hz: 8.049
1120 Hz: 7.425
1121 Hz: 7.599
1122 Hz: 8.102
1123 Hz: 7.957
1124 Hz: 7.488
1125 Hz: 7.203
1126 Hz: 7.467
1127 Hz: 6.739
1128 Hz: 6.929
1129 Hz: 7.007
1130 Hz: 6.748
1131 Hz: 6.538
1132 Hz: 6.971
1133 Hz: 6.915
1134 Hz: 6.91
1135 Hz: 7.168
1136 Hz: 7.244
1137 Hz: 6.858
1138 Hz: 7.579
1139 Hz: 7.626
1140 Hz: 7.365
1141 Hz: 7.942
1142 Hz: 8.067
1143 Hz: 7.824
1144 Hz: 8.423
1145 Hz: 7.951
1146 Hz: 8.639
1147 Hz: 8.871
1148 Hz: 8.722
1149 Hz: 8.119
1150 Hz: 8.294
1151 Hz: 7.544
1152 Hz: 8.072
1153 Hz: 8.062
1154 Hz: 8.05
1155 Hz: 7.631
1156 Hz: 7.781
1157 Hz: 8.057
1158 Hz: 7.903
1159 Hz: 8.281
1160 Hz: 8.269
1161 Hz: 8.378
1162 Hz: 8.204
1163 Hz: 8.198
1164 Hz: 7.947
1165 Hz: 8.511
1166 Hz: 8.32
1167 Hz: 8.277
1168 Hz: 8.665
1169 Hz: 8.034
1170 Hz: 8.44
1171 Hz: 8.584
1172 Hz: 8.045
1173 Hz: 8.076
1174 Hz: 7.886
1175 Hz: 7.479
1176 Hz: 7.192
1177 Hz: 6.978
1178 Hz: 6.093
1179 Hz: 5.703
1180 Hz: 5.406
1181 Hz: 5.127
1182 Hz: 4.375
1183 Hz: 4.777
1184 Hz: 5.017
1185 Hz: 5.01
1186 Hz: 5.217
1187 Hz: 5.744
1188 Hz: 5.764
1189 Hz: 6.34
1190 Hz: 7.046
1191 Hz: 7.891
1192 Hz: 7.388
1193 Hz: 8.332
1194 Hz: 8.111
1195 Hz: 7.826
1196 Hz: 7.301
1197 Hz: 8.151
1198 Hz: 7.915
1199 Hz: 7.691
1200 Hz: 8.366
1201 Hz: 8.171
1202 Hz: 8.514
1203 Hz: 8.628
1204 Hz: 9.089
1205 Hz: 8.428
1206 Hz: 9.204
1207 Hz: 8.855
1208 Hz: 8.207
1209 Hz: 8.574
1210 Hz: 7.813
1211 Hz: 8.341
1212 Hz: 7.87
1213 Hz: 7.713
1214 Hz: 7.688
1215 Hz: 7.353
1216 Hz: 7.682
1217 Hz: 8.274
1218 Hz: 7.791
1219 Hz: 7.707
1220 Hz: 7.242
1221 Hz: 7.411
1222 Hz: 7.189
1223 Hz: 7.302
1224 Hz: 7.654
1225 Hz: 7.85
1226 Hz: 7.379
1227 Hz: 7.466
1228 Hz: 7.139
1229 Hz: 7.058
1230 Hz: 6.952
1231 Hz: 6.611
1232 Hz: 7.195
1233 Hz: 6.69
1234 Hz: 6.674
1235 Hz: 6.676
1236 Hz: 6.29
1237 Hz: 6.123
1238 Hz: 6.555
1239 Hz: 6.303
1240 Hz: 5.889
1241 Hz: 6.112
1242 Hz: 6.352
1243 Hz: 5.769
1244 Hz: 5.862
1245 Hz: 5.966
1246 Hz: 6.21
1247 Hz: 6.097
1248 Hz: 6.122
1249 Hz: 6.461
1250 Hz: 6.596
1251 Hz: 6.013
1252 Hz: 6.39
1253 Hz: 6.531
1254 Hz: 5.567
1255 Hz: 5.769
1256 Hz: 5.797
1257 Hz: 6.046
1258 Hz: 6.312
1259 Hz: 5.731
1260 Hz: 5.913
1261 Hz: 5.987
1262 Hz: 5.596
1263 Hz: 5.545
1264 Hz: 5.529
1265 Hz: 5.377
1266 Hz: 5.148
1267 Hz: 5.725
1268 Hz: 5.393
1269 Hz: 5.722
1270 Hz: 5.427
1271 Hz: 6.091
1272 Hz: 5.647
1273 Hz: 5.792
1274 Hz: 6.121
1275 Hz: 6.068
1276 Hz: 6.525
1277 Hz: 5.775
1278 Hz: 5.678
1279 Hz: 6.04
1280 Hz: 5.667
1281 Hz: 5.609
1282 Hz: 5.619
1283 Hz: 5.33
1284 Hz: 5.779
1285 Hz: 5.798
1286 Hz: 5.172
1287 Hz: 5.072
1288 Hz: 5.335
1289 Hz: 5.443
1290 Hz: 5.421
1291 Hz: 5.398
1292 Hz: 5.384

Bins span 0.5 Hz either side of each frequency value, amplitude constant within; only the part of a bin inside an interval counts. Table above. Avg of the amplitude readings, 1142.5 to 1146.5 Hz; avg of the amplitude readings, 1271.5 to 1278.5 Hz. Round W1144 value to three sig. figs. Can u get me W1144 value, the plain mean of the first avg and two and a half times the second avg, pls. 11.5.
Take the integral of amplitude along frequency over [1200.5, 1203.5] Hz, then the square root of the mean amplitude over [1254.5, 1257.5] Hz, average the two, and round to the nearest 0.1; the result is 13.9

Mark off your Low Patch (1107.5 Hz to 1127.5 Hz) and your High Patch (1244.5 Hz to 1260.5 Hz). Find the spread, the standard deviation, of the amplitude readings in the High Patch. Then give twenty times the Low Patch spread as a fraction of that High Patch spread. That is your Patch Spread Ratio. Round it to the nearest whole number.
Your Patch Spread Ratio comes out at 25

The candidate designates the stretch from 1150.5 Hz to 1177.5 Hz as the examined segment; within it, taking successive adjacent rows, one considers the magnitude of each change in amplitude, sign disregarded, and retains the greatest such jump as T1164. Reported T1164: 0.63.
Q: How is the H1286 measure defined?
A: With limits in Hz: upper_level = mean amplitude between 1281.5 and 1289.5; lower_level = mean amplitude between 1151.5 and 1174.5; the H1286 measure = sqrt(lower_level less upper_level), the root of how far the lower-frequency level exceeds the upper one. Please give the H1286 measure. 1.6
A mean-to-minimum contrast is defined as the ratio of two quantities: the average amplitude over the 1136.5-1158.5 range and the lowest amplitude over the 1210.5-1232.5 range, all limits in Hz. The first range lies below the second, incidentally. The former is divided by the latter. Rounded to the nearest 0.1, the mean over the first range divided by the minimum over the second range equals 1.2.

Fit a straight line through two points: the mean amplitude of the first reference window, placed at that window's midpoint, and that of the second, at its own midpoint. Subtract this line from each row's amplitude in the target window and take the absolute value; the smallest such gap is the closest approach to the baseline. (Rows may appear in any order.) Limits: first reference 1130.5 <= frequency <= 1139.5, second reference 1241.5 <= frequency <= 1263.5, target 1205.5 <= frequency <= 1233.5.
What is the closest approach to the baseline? 0.39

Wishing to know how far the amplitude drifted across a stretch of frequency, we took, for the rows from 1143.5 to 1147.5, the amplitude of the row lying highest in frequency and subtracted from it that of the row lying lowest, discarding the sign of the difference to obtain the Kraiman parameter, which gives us 0.4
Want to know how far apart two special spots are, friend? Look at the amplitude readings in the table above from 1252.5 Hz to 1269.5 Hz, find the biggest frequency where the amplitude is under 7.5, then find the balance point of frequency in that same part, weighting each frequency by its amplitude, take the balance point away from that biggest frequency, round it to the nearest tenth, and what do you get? 8.2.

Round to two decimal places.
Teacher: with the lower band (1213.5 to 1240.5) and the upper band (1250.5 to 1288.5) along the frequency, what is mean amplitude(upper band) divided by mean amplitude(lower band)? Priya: 0.81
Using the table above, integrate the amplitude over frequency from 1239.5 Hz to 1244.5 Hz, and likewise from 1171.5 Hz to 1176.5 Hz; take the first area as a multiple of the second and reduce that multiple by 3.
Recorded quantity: -2.22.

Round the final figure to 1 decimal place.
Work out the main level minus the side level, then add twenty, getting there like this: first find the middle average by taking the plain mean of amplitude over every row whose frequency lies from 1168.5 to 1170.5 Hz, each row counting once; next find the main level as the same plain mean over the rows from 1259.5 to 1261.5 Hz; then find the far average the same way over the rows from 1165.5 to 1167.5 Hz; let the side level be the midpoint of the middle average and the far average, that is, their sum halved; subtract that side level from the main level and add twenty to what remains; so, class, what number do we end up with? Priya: 17.7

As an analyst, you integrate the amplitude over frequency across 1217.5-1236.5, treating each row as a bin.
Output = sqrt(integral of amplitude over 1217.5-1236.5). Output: 11.7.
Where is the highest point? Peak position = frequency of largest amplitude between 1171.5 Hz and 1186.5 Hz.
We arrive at 1173 Hz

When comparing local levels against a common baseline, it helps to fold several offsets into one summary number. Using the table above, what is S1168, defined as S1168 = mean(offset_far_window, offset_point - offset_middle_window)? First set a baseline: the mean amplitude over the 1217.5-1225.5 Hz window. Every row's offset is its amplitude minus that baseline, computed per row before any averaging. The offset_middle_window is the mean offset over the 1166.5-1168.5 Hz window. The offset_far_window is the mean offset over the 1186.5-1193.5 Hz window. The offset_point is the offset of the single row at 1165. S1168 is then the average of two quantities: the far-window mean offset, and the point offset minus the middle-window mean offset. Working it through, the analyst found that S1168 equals -0.27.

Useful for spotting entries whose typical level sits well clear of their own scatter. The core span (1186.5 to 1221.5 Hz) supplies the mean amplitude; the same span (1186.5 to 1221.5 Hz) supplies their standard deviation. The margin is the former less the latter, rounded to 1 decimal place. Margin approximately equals 7.1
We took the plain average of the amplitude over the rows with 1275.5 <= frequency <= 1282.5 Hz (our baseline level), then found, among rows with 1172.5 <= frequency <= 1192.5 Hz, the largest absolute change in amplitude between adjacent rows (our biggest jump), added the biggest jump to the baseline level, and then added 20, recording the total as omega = 26.7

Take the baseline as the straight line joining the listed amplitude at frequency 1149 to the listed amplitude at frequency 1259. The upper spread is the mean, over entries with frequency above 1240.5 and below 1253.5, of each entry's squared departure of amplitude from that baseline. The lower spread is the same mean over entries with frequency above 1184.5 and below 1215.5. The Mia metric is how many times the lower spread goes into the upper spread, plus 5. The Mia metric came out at 5.1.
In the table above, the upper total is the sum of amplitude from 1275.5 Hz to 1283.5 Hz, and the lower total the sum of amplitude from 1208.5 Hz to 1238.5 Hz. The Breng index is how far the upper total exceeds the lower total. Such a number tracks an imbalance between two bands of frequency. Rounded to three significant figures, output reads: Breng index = -174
